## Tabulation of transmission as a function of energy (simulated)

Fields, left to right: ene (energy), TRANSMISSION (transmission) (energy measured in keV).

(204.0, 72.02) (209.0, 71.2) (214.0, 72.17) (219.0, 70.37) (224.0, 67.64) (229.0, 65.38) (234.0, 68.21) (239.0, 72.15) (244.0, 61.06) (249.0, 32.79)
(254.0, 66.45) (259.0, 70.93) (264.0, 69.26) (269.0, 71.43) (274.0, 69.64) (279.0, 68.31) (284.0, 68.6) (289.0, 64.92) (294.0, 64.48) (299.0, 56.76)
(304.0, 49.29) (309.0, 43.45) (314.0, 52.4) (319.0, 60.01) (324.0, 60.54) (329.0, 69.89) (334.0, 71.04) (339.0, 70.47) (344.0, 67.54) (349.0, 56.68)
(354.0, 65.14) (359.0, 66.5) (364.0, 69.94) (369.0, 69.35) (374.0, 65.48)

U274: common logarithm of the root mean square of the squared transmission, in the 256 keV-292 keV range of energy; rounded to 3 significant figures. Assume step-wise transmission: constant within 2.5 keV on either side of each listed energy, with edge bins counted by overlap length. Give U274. 3.68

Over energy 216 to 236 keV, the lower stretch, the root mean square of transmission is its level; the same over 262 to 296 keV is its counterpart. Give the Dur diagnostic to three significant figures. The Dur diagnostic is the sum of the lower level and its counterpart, 136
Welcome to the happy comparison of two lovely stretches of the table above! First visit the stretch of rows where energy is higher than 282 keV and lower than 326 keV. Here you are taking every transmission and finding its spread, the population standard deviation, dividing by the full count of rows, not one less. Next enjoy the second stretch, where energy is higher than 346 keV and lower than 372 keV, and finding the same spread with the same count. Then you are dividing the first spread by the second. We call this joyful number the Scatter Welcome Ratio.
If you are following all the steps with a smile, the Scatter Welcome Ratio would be 1.62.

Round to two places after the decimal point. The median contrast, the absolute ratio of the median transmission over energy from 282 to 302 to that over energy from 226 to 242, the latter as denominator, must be 0.95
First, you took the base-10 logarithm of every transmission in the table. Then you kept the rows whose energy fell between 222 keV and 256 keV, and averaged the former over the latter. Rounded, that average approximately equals 1.78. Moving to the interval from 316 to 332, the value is 1.80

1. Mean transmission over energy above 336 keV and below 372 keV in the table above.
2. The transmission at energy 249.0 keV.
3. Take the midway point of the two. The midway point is 50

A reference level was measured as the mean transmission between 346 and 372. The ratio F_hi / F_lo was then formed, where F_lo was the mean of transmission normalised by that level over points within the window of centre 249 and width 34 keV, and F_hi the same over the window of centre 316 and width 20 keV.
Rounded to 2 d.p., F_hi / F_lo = 0.86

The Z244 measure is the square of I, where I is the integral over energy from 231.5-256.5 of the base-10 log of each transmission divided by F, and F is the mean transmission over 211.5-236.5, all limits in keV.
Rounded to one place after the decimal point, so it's 3.4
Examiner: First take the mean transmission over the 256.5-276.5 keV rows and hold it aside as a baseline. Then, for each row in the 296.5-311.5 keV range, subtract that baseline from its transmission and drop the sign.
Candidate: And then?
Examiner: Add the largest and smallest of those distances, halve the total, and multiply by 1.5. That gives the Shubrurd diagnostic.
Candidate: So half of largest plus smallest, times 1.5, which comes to 30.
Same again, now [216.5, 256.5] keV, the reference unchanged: 28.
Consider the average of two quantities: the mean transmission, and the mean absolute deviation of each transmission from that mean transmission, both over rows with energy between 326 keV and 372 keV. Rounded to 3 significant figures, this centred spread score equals 35.2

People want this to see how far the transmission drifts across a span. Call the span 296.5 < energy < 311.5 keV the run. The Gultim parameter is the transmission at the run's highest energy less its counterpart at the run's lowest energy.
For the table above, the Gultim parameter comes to -13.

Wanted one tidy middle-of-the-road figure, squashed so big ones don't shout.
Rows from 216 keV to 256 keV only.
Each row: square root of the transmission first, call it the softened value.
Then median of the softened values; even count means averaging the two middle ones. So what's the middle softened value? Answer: 8.19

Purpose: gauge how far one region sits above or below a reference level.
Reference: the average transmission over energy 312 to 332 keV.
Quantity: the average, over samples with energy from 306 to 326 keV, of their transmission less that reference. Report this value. -7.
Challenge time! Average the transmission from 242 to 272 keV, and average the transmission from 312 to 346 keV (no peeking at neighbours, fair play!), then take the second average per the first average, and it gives 1.04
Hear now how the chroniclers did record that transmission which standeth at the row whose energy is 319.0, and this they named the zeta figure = 60.01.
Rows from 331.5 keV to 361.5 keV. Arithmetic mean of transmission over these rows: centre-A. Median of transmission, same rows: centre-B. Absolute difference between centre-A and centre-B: 0.79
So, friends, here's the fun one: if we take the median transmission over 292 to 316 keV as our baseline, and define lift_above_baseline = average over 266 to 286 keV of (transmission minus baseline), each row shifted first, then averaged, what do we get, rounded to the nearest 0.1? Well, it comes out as 17.1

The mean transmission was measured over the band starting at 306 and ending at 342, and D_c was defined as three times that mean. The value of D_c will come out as 183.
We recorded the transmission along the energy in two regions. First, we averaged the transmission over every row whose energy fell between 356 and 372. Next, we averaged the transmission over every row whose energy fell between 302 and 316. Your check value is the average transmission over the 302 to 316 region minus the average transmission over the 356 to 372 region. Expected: -20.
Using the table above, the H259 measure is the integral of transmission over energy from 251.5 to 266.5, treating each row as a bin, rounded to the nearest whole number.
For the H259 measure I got 1033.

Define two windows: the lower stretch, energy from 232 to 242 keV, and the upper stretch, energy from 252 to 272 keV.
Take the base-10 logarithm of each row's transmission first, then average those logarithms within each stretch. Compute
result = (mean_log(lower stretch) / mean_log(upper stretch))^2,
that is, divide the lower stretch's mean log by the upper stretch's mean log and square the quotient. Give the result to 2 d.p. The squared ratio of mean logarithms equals 1.00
